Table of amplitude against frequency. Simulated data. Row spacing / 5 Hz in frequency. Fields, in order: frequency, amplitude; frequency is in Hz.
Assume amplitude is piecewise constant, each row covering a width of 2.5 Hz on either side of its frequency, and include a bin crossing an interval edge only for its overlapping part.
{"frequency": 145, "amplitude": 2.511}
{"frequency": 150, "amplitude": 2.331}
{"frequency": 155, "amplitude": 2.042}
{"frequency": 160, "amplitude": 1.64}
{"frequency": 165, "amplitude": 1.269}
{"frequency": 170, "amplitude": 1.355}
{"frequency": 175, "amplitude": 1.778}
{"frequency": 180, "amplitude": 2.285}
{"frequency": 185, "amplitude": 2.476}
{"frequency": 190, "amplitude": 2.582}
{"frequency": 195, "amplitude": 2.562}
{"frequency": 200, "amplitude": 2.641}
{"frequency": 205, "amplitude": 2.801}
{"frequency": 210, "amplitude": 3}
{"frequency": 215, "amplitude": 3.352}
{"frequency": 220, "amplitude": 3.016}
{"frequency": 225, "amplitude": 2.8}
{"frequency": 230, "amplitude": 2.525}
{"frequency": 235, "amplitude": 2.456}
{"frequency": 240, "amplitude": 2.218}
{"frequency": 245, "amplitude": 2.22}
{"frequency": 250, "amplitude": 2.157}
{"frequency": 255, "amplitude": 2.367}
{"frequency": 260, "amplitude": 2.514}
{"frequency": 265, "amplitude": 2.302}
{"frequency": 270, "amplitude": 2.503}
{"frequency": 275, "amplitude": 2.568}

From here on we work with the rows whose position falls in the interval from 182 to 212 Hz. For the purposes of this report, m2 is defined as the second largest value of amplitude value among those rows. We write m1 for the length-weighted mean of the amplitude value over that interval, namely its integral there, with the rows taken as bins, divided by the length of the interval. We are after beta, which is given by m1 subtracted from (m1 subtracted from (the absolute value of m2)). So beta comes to -2.5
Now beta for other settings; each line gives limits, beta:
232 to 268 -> -2.2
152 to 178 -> -1.5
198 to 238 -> -2.6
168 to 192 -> -1.7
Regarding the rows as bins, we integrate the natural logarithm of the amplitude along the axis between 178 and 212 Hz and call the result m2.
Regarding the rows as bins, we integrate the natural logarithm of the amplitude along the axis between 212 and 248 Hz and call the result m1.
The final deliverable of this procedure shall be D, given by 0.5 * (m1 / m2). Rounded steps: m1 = 34.7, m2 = 32.6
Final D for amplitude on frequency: 0.53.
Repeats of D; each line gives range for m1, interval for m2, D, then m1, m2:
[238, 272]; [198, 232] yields 0.40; 28.6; 35.9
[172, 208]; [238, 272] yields 0.55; 31.7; 28.6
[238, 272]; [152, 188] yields 0.68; 28.6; 21.2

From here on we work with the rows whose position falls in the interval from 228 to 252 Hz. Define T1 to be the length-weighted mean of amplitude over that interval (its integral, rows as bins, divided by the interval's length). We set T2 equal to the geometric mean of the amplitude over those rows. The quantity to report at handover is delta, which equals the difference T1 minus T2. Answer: 0.0035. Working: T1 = 2.3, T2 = 2.31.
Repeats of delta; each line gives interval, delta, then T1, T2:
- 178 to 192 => 0.0041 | 2.4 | 2.44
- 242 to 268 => 0.0051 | 2.3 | 2.31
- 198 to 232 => 0.0196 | 2.9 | 2.87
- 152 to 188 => 0.0664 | 1.9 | 1.79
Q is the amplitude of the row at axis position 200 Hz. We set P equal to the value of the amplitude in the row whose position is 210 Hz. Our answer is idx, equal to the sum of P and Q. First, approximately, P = 3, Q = 2.641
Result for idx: 5.6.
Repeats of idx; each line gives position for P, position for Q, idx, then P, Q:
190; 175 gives 4.4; 2.582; 1.778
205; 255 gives 5.2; 2.801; 2.367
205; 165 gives 4.1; 2.801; 1.269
